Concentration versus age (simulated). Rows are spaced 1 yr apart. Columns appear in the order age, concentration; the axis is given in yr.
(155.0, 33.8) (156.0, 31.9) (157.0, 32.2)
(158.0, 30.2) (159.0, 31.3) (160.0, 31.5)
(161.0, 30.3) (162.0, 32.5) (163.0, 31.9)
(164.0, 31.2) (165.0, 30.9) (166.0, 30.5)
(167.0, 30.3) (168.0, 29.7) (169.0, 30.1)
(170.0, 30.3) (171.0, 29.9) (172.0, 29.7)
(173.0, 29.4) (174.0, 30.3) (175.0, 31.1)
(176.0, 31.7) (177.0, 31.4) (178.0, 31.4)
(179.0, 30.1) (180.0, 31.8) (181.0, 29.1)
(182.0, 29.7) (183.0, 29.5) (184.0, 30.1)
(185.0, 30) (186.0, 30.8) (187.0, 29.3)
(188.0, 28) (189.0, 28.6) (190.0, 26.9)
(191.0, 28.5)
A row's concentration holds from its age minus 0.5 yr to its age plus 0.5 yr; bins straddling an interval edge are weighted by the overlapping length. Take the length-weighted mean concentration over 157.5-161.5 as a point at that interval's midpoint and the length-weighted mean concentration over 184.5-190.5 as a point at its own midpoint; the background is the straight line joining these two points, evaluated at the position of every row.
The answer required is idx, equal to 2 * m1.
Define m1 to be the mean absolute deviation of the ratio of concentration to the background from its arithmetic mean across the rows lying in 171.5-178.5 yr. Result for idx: 0.061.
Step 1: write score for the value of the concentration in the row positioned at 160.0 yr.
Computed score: 31.5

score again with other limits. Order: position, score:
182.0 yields 29.7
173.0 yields 29.4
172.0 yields 29.7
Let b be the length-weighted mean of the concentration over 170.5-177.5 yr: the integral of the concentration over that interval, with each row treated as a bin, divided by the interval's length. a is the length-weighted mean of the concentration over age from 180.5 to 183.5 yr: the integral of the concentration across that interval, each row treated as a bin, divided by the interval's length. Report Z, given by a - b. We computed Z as -1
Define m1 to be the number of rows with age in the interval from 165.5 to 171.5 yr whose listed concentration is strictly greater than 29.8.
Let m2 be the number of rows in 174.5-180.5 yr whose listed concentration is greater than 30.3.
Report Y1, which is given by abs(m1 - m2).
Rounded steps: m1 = 5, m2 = 5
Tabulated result 0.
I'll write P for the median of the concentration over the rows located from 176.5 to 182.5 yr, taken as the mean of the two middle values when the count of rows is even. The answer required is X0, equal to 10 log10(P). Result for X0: 14.9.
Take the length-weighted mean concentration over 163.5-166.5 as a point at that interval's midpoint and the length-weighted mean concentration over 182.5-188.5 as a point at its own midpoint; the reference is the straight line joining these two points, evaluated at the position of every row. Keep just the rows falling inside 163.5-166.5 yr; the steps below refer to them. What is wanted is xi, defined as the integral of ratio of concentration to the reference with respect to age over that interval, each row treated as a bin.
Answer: 3.00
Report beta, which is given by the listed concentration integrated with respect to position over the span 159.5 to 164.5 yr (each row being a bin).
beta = 157.4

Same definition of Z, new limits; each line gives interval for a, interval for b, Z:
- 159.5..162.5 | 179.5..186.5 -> 1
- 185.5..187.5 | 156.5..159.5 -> -1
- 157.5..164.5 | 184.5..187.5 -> 1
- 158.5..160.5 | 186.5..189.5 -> 3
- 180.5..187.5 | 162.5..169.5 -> -1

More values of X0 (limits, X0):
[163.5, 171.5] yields 14.8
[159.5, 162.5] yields 15.0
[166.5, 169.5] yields 14.8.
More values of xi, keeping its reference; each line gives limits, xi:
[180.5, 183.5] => 2.96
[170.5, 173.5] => 2.92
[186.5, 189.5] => 2.92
